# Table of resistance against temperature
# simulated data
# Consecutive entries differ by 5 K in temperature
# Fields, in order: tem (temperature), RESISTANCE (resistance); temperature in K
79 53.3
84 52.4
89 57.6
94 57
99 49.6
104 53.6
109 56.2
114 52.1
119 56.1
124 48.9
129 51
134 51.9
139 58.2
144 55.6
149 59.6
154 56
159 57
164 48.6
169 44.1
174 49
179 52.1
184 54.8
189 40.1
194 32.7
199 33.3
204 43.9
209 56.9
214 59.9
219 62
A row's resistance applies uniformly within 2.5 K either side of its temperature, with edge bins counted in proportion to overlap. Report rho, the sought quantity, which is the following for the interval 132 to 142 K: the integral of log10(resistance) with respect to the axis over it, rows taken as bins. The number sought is 17.4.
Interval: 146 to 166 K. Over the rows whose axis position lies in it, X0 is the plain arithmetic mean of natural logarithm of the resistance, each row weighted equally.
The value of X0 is 4.01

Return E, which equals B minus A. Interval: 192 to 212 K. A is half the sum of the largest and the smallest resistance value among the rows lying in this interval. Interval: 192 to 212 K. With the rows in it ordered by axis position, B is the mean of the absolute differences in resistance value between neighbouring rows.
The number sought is -37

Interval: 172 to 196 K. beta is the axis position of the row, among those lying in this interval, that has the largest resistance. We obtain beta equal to 184 K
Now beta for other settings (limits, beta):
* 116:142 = 139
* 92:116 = 94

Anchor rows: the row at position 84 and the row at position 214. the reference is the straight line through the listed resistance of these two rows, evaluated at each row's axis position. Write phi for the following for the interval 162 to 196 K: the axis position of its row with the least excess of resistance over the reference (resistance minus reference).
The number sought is 194 K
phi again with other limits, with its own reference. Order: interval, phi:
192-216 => 194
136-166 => 164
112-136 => 124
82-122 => 99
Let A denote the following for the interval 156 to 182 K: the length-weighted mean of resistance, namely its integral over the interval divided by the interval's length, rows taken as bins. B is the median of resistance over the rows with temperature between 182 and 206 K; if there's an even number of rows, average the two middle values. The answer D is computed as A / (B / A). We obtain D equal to 63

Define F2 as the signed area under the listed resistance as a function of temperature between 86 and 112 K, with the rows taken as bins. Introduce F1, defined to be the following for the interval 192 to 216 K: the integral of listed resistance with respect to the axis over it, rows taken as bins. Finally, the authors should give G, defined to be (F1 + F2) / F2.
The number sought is 1.8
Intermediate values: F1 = 1087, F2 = 1422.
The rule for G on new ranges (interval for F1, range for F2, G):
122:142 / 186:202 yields 2.8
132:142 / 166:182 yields 1.7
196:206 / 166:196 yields 1.3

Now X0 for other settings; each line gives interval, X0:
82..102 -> 3.99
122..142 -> 3.96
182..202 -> 3.67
